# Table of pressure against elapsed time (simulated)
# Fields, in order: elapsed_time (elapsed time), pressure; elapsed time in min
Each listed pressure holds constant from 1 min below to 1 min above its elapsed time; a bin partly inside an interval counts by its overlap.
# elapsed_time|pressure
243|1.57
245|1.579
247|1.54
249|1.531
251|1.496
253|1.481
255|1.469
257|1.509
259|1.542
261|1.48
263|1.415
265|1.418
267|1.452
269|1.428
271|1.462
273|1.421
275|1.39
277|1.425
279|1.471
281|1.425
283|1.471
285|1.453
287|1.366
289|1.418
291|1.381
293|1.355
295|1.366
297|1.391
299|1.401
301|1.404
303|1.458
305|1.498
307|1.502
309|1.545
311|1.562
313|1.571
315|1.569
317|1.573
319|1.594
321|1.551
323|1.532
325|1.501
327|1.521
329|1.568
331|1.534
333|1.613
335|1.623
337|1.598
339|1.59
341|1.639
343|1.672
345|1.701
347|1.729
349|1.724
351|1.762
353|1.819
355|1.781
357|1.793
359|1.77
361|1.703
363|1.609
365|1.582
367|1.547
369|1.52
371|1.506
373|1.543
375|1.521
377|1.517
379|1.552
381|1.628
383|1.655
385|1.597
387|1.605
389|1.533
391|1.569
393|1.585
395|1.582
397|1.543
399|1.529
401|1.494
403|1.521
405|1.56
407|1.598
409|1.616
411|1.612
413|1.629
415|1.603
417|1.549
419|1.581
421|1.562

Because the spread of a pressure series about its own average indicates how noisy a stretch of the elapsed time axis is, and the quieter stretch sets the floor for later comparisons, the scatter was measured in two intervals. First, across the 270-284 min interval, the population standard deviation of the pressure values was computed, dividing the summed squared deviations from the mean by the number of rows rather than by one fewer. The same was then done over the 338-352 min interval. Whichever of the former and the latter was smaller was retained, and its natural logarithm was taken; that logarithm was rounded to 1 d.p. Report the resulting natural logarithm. -3.6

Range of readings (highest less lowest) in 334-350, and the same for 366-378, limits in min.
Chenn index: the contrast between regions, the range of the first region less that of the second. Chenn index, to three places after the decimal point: 0.098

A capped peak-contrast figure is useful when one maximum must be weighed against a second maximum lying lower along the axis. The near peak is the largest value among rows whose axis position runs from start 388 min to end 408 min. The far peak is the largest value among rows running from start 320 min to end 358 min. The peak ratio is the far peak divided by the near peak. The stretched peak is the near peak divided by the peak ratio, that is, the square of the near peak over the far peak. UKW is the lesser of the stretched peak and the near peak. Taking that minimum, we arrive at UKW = 1.40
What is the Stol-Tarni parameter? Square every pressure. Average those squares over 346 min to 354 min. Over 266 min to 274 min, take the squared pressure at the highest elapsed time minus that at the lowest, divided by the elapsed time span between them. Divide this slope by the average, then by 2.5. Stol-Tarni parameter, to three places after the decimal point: -0.002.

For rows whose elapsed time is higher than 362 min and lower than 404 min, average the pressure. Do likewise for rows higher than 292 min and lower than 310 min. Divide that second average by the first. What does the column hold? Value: 0.92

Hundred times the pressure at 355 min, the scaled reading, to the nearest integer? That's 178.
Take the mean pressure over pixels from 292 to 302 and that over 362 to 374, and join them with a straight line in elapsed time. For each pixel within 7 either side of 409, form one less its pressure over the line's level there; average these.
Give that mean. 0.035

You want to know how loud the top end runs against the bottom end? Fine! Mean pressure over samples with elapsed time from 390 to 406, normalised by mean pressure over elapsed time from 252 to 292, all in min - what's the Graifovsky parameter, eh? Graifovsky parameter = 1.07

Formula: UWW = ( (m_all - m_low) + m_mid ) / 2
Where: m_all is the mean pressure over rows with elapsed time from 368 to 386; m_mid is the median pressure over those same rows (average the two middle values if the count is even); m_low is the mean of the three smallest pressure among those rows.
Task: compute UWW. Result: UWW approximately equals 0.794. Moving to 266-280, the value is 0.726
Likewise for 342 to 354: 0.881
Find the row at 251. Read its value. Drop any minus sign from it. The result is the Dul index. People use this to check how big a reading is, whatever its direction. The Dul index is 1.50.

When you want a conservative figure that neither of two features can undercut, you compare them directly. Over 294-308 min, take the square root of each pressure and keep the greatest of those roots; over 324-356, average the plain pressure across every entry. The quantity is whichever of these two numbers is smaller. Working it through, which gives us 1.23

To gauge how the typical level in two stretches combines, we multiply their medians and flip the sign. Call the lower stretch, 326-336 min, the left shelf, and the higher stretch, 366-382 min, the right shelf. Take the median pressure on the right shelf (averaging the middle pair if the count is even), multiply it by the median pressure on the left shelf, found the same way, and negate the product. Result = -2.4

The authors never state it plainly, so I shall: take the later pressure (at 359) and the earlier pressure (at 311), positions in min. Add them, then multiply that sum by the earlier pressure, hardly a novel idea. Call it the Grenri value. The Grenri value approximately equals 5.2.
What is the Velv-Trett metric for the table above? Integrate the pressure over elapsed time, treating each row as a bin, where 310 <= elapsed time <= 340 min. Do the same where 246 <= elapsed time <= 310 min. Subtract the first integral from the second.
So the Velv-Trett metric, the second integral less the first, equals 46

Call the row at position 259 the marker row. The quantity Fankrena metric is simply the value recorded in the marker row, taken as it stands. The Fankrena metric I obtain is 1.542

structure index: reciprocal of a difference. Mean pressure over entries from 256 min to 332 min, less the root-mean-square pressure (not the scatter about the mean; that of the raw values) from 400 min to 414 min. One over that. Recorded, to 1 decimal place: -9.5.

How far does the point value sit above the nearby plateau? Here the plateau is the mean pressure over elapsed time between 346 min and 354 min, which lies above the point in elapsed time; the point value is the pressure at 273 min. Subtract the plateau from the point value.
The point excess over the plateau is -0.34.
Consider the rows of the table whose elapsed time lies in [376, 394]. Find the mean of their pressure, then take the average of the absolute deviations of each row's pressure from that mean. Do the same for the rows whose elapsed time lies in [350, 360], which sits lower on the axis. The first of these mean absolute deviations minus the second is 0.018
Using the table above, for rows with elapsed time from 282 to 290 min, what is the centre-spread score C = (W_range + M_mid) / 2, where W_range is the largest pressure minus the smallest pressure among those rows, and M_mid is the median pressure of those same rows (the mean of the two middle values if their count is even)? 0.77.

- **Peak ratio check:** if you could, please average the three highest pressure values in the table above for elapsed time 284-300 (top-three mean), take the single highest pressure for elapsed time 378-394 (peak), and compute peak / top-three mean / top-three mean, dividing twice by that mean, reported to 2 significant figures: 0.82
